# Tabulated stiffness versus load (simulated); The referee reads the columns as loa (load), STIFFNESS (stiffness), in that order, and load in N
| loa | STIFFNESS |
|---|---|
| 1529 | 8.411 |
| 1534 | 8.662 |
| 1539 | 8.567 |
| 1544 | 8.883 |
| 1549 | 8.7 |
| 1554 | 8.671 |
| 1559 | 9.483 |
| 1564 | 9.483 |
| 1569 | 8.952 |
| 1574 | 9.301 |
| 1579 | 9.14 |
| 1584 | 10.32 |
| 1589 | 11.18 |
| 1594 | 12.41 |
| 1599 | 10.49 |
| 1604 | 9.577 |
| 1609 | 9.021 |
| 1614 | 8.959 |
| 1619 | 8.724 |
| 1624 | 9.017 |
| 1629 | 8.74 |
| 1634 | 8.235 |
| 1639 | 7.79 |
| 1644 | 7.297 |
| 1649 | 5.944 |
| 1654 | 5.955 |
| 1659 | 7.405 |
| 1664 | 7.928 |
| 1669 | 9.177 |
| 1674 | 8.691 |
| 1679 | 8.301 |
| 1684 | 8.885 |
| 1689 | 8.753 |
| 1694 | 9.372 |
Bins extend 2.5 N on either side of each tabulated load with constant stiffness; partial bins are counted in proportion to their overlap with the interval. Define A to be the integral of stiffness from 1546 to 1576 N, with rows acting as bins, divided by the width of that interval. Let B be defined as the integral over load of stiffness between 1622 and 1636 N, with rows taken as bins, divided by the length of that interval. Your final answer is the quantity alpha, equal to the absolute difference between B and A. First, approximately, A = 9.1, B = 8.7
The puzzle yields 0.4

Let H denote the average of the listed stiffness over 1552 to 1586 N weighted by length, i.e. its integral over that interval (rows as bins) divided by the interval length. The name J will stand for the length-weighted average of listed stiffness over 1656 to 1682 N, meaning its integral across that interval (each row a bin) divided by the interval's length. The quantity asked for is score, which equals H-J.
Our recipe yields 1.1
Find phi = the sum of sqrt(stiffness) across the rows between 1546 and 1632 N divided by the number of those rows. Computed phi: 3.08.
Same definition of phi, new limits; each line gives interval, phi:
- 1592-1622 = 3.13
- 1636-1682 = 2.75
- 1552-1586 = 3.05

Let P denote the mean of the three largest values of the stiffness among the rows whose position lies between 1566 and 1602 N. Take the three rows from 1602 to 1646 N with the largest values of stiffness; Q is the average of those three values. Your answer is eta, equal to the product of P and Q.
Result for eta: 105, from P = 11.4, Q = 9.2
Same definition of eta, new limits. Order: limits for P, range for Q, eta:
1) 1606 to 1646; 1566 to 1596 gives 102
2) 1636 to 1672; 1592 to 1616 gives 90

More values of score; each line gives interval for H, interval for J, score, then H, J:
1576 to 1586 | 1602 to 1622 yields 0.6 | 9.7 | 9.06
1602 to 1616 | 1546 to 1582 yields 0.1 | 9.2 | 9.12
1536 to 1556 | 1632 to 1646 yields 0.9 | 8.7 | 7.77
